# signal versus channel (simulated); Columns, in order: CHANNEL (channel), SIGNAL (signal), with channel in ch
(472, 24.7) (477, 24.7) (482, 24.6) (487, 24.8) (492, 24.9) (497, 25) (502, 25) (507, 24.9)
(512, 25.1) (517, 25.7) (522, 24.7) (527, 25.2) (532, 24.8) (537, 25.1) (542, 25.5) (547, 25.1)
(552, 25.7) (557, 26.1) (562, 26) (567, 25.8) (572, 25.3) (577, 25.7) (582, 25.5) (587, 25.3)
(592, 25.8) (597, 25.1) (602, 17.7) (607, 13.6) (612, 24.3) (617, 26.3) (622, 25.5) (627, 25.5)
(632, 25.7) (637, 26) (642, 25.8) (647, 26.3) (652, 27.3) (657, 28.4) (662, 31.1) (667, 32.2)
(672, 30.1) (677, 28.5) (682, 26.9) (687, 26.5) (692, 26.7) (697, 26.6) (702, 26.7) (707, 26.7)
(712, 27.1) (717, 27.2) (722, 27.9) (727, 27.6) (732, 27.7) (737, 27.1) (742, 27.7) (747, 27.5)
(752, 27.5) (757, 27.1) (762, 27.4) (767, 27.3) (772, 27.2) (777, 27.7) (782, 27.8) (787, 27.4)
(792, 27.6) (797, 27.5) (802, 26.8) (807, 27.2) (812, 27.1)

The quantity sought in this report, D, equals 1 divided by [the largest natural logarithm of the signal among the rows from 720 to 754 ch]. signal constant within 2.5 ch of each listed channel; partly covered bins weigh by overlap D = 0.300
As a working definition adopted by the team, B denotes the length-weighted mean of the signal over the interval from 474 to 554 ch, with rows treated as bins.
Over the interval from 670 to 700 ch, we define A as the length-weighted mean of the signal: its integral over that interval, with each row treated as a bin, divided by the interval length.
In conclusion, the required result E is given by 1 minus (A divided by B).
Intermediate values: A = 27.5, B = 25.04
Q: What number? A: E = -0.098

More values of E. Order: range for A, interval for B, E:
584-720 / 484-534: -0.044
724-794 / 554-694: -0.061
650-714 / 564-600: -0.105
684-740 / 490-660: -0.083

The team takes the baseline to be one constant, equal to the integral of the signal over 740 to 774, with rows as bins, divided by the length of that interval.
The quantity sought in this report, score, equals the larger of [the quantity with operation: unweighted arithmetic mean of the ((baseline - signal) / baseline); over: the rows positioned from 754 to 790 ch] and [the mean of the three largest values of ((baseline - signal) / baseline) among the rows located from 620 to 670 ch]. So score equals 0.066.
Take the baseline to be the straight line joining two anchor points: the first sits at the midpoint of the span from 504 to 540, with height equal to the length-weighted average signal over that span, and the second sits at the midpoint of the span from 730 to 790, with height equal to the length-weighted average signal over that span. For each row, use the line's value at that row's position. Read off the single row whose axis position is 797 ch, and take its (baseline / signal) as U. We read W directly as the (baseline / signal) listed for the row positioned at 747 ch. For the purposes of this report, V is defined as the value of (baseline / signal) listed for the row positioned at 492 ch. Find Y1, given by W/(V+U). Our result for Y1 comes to 0.495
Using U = 1.01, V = 1.00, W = 0.99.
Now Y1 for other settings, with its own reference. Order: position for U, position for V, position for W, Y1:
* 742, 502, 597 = 0.520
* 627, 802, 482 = 0.486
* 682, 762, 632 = 0.511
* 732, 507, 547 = 0.509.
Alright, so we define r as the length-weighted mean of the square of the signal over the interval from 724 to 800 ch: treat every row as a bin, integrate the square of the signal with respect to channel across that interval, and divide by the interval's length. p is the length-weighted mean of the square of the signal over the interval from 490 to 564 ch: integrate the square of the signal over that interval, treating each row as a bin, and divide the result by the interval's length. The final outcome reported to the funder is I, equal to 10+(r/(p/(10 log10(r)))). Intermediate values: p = 638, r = 755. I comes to 44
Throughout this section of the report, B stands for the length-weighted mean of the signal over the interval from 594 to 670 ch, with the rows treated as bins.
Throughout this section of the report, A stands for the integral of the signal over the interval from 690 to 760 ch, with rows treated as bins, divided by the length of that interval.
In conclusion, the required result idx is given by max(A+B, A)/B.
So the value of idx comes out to 2.07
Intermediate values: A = 27.2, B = 25.4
